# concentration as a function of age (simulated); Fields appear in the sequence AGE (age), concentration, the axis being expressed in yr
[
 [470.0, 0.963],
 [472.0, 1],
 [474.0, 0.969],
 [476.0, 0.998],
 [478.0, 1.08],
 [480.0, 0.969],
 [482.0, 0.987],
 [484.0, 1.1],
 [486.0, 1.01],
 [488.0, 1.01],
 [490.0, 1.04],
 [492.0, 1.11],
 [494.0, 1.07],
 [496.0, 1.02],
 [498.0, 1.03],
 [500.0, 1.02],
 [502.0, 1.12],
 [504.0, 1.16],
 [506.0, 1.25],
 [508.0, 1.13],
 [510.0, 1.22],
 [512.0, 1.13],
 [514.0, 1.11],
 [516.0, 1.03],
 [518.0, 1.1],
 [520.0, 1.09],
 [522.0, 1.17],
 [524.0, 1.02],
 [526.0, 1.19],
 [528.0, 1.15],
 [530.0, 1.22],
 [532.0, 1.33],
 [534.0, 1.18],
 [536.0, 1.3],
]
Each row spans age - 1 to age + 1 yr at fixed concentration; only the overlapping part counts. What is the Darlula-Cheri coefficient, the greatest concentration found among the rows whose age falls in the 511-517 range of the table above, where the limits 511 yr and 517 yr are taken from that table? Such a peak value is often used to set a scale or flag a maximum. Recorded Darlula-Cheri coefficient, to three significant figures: 1.13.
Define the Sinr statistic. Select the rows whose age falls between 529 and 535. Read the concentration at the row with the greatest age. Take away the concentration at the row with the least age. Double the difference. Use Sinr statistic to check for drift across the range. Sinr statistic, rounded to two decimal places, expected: -0.08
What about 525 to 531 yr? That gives 0.06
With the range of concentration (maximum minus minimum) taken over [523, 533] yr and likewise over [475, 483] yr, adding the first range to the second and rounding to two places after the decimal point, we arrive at 0.42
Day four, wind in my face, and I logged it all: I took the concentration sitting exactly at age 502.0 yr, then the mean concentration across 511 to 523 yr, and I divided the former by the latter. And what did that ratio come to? 1.01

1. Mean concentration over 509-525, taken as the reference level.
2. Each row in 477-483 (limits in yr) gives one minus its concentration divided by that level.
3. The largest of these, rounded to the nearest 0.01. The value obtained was 0.13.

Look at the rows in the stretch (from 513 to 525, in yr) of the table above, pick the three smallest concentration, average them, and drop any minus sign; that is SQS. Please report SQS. 1.05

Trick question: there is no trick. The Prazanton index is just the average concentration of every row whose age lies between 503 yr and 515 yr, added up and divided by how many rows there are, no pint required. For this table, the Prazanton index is 1.17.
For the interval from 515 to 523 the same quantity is 1.10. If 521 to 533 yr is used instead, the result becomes 1.18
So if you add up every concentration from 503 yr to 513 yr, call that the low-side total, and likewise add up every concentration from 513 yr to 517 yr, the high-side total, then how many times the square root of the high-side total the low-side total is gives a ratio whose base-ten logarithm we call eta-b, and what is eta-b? 0.60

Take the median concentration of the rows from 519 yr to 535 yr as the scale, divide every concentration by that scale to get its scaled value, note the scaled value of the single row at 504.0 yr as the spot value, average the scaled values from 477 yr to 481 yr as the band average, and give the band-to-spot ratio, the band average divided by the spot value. 0.88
